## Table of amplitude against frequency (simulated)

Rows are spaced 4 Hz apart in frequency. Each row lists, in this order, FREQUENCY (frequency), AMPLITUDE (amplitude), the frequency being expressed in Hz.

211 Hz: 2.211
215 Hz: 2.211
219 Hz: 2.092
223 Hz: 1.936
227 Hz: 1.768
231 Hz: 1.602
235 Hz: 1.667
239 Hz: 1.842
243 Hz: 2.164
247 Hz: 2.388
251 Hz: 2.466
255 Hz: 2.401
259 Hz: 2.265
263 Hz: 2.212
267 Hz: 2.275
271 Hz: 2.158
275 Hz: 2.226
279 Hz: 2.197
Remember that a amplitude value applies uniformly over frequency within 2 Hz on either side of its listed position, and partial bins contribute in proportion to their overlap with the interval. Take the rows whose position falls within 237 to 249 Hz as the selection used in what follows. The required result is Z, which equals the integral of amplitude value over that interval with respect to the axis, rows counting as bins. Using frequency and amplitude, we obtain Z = 25.6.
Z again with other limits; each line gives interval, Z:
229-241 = 20.4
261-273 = 26.6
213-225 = 25.0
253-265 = 27.5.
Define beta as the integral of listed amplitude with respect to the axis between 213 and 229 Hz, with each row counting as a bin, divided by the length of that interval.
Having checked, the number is 2.00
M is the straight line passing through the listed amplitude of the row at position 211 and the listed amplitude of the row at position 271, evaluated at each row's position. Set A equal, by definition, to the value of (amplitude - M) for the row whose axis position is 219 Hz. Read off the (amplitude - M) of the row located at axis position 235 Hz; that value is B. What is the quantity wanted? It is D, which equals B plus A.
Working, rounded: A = -0.11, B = -0.5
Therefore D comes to -0.6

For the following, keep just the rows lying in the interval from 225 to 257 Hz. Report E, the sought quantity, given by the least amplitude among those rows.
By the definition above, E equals 1.602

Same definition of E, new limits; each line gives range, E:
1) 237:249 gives 1.842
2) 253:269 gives 2.212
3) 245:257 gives 2.388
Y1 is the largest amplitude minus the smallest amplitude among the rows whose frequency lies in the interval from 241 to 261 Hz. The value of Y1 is 0.3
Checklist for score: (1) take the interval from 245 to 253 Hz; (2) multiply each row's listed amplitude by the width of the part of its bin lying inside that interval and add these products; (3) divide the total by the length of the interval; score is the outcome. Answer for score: 2.43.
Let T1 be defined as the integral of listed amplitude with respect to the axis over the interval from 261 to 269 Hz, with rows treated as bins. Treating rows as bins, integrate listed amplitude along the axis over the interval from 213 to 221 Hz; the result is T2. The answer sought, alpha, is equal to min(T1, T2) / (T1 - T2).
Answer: 23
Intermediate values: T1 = 17.9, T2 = 17.2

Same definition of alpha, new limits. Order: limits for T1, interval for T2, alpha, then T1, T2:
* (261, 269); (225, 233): 3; 17.9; 13.5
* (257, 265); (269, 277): 47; 17.9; 17.5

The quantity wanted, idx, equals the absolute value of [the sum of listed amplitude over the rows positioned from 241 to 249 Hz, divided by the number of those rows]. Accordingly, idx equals 2.28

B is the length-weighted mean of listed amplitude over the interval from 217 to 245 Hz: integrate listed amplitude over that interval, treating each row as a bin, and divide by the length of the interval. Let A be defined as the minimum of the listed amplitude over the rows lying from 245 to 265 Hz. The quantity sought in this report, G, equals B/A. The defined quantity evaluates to 0.84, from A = 2.212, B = 1.87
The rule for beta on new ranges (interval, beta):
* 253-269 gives 2.29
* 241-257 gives 2.35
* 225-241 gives 1.72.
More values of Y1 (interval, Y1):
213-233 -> 0.6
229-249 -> 0.8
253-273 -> 0.2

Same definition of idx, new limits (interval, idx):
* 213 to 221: 2.15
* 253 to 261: 2.33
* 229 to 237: 1.63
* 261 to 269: 2.24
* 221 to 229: 1.85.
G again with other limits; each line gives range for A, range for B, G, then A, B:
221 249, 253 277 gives 1.41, 1.602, 2.26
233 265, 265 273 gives 1.33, 1.667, 2.22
